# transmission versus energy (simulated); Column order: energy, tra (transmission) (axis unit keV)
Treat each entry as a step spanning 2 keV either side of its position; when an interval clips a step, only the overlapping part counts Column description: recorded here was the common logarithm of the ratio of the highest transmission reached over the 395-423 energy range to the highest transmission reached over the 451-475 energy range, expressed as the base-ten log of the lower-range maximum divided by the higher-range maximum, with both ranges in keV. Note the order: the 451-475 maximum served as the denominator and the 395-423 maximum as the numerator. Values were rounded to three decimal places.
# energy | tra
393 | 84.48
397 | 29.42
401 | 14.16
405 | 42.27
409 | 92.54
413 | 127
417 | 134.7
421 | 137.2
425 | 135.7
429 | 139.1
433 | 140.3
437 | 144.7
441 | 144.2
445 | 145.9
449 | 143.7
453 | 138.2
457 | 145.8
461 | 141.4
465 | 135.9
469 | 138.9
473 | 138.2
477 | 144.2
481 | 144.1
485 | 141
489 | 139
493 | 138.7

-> -0.026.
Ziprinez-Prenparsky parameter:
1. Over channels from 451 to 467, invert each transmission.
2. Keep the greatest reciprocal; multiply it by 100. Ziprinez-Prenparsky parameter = 0.736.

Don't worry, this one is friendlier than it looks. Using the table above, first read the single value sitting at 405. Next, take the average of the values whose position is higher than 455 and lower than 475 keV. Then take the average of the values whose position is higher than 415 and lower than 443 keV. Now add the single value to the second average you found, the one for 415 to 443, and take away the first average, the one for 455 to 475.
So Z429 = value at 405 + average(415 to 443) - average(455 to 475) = 42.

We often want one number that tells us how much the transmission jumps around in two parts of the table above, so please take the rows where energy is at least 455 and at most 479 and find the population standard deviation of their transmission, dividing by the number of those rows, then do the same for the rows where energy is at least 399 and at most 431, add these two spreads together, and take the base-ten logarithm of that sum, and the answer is 1.69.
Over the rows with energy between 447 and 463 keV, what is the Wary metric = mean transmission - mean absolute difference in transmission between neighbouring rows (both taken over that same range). 136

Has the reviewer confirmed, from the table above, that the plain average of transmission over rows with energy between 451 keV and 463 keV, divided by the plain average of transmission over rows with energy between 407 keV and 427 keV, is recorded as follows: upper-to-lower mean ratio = 1.13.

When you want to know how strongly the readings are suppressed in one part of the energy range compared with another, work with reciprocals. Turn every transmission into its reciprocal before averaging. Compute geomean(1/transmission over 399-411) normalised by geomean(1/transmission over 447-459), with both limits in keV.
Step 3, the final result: 3.7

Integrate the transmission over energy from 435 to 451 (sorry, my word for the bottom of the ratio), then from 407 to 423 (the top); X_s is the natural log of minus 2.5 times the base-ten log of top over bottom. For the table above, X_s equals -1.7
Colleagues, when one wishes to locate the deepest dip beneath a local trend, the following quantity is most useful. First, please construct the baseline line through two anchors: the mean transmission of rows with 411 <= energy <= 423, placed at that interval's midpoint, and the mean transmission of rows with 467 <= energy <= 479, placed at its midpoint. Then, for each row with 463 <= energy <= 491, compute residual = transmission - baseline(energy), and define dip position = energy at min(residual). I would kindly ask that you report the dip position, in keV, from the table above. 489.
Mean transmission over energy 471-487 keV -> 142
